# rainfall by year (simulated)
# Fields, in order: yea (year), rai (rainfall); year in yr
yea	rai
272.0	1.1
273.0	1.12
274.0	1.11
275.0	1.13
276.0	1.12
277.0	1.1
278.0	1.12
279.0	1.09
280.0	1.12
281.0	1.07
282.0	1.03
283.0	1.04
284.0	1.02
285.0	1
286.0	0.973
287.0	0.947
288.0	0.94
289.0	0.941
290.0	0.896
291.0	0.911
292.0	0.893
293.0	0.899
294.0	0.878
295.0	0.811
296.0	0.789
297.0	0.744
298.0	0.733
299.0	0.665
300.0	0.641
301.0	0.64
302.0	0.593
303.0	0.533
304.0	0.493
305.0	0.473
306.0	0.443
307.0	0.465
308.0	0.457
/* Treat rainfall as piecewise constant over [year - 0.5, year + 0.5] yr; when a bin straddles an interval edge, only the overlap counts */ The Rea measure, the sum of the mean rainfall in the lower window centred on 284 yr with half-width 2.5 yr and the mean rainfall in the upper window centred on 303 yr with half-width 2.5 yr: 1.56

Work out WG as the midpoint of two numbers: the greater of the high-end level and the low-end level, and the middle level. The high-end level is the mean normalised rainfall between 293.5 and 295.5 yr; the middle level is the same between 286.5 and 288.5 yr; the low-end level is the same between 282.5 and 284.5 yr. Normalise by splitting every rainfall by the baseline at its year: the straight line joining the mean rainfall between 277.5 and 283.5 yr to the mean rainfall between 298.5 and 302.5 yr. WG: 1.06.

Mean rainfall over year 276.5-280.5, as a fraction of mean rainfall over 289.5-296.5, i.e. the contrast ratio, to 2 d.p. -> 1.28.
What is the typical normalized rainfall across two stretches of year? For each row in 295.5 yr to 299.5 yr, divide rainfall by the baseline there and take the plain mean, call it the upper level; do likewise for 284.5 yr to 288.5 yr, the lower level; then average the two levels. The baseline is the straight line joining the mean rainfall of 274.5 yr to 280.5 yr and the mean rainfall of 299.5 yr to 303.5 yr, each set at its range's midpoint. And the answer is 1.06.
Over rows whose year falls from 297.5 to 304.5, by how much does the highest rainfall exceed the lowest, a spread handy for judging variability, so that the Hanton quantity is 0.24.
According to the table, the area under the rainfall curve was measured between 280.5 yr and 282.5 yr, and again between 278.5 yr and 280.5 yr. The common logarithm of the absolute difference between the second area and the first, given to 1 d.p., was -1.0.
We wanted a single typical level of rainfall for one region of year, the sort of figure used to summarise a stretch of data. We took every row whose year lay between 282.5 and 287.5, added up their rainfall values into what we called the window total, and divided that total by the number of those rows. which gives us 1.00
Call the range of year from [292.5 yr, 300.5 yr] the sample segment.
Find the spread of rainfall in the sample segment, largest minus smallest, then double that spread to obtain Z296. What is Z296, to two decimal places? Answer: 0.52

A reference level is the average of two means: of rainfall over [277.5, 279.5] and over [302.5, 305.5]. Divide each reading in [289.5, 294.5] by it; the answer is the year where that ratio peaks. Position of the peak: 291.0 yr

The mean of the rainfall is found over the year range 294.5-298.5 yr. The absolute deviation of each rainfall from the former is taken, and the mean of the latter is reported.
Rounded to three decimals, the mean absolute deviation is 0.031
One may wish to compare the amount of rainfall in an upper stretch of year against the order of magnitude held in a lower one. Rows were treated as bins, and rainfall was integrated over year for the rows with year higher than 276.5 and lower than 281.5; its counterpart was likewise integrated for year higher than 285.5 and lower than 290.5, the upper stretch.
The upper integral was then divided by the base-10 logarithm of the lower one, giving 6.3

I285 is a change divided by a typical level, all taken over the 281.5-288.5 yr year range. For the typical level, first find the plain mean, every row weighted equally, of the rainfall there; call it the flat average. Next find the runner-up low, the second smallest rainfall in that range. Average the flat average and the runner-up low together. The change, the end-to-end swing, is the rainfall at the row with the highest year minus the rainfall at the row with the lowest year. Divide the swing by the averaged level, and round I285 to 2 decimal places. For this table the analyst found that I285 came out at -0.09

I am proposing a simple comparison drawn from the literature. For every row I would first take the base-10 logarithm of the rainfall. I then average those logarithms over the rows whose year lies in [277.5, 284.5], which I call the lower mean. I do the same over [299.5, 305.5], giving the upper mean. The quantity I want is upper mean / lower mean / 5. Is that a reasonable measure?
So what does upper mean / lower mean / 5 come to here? -1.7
